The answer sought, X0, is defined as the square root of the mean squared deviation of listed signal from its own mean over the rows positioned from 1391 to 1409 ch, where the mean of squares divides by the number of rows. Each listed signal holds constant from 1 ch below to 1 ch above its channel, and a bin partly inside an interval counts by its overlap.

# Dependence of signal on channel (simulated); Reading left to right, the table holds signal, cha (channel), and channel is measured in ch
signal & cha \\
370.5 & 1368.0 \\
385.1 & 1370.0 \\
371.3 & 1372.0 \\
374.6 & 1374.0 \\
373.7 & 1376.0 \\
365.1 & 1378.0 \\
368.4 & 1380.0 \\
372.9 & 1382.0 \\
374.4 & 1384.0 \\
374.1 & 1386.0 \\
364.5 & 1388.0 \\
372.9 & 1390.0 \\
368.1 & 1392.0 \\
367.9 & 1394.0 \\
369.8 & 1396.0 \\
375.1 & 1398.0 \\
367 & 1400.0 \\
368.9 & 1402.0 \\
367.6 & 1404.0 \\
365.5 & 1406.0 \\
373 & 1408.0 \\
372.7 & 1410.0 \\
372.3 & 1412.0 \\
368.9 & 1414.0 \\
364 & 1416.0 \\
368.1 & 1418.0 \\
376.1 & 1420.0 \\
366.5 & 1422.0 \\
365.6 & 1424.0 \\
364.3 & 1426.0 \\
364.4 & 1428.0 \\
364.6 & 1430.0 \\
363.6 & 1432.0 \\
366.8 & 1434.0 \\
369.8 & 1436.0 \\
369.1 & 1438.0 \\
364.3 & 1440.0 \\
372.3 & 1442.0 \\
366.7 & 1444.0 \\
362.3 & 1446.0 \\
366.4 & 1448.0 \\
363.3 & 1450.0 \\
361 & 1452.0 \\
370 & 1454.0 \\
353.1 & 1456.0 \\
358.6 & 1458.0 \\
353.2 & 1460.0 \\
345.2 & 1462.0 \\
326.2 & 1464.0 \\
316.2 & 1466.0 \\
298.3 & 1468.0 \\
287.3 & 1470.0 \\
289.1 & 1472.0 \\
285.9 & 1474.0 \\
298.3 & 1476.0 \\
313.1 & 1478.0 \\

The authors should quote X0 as 2.9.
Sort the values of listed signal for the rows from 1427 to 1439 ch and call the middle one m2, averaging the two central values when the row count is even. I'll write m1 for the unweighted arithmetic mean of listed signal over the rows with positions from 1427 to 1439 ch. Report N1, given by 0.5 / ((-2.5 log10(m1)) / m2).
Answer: -28.5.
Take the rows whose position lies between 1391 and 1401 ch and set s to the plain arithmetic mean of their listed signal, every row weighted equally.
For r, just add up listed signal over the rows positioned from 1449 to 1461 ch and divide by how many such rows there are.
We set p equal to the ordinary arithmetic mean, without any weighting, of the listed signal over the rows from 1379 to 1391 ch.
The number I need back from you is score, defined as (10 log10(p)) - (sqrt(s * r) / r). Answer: 24.7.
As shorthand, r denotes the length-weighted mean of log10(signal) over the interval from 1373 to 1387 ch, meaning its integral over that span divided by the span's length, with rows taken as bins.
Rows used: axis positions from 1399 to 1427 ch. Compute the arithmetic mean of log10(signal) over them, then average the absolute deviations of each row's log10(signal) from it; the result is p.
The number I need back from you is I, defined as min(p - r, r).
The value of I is -2.57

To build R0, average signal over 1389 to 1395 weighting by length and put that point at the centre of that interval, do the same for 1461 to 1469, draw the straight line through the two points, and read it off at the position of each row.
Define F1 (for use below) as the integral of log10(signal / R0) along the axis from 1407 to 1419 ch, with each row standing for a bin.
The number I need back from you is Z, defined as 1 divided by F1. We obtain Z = 5.0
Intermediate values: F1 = 0.20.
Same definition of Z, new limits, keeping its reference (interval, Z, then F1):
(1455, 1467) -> 3.6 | 0.28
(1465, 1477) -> -2.7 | -0.37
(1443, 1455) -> 2.0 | 0.49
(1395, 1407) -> 13.3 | 0.08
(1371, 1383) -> -8.4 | -0.12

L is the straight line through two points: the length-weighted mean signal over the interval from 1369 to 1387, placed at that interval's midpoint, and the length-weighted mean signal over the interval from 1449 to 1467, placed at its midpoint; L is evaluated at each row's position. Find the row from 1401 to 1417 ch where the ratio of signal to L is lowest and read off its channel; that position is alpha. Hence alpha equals 1406.0 ch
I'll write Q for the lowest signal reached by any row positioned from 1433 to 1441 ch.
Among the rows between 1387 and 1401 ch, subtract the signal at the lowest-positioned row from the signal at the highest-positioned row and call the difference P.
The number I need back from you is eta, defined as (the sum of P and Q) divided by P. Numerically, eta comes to 147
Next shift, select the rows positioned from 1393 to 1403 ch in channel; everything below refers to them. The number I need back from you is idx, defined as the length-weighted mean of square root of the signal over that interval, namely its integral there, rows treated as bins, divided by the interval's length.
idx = 19.2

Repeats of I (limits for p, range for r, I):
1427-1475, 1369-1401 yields -2.54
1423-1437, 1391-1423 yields -2.57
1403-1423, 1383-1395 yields -2.56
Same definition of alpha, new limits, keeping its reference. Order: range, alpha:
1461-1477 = 1474.0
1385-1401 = 1388.0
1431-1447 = 1432.0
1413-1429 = 1416.0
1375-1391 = 1378.0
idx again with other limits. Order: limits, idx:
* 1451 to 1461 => 19.0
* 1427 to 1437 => 19.1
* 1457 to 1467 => 18.4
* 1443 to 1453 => 19.1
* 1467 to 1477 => 17.1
